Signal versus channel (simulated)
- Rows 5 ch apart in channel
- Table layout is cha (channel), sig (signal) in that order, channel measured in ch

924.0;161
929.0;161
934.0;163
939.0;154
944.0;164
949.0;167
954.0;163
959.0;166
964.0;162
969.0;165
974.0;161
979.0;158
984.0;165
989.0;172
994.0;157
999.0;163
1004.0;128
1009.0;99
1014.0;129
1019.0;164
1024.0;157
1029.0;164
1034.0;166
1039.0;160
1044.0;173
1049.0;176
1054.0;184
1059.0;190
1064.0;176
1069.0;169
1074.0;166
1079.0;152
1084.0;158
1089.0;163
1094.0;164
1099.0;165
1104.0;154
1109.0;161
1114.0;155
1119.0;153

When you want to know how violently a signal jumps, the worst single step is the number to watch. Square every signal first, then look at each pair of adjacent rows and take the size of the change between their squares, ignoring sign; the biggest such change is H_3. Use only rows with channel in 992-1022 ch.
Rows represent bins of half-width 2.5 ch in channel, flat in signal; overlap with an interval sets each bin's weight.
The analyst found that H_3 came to 10255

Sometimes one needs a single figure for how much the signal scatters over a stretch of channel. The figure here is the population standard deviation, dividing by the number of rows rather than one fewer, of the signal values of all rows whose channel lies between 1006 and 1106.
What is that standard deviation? 19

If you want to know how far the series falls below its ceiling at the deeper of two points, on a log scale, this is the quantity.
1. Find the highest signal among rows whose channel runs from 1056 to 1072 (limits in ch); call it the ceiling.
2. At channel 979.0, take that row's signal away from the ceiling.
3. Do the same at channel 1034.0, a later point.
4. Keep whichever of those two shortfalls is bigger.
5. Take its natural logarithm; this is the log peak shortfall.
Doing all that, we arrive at 3.47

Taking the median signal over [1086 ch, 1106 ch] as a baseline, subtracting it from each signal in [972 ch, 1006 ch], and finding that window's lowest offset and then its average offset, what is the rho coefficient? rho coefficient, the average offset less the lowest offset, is 30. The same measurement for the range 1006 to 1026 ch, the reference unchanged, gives 38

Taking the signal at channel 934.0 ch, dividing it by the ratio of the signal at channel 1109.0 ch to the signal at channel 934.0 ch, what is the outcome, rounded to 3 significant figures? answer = 165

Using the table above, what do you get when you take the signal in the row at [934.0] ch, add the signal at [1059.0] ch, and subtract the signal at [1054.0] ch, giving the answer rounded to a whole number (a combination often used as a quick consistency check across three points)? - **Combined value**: 169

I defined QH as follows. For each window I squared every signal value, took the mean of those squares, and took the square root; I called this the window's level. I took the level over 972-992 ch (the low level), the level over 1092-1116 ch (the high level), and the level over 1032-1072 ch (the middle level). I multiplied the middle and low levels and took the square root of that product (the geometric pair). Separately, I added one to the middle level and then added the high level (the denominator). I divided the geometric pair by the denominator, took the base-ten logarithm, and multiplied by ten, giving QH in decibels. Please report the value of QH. -2.97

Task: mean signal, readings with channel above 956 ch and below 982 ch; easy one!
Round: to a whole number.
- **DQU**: 162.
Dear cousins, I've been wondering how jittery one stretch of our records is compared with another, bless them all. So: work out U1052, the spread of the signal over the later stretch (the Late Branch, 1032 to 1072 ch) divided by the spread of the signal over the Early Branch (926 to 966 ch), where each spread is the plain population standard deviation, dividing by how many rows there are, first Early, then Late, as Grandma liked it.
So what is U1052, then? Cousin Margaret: 2.4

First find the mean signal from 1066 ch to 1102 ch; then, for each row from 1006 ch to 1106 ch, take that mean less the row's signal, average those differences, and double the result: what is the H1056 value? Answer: 2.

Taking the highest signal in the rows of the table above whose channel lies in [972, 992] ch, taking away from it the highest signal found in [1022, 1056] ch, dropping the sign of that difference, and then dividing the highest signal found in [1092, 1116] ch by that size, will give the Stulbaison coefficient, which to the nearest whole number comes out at 14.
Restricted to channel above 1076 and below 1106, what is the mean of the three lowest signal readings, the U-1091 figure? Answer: 155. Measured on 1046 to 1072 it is 174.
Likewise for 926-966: 159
